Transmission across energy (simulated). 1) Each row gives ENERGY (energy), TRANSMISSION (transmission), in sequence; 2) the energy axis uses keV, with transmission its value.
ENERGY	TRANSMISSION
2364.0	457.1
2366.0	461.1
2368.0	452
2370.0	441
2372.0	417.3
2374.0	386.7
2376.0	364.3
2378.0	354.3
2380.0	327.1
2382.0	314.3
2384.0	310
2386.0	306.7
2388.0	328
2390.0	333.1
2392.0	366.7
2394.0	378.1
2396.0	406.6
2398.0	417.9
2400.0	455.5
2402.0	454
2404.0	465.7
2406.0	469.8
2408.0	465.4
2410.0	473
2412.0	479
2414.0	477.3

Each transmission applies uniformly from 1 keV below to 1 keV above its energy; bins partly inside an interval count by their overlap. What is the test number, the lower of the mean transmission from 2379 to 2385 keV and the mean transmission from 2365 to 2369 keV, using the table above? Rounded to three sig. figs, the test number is 317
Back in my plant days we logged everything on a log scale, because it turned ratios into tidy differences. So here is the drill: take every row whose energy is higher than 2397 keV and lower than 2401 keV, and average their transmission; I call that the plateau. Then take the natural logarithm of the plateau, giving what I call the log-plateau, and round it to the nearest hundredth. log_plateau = 6.08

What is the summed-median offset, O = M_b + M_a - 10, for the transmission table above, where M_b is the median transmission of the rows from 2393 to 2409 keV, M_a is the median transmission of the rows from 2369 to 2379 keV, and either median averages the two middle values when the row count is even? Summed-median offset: 831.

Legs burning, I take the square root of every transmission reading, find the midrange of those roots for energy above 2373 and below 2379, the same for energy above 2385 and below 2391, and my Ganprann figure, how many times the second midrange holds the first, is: 0.93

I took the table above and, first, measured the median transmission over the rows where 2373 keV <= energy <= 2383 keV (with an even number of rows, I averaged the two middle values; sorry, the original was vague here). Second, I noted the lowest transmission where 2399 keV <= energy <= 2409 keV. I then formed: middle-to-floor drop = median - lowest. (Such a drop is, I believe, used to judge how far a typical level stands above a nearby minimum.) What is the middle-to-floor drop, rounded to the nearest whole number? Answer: -100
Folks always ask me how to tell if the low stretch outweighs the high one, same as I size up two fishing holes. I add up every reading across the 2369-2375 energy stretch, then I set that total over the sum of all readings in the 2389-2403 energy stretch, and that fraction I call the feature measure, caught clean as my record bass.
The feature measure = 0.44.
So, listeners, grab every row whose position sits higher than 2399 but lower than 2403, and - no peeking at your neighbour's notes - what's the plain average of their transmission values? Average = 455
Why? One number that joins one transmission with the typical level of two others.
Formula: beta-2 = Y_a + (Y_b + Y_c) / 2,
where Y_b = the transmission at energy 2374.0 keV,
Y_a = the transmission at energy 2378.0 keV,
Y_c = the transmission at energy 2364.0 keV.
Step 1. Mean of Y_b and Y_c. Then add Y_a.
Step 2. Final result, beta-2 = 776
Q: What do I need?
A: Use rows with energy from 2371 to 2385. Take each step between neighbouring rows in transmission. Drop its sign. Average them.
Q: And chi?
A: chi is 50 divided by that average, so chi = 2.8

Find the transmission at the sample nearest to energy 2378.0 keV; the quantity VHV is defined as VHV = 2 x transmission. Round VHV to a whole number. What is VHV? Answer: 709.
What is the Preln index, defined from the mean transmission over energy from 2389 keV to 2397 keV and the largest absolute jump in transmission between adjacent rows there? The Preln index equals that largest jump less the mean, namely -338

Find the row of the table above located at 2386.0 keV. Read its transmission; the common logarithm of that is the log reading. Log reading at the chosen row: 2.49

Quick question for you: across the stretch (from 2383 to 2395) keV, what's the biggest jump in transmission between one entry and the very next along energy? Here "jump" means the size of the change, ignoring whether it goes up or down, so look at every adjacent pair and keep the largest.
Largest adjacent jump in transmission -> 33.6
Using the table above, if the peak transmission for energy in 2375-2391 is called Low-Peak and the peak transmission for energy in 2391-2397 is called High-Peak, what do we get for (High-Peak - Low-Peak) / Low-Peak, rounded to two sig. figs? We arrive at 0.12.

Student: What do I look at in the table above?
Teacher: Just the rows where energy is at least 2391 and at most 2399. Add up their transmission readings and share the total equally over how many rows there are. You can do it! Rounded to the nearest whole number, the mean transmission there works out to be 392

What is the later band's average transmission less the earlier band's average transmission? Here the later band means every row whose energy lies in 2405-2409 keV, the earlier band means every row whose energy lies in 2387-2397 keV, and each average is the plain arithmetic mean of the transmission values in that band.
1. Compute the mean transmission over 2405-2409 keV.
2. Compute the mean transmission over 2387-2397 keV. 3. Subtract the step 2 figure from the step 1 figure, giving 105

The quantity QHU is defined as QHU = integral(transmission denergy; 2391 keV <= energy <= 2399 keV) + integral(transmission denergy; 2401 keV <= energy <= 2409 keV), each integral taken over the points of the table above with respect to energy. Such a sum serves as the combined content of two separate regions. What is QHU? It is 6848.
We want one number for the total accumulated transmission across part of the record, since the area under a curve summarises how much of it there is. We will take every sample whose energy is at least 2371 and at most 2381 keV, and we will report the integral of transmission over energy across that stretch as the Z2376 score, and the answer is 3699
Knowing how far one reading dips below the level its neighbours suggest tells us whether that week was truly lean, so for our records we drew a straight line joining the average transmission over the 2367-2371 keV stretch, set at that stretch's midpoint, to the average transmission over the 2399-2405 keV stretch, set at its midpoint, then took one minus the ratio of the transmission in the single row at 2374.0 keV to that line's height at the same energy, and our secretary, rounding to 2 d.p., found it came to 0.14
